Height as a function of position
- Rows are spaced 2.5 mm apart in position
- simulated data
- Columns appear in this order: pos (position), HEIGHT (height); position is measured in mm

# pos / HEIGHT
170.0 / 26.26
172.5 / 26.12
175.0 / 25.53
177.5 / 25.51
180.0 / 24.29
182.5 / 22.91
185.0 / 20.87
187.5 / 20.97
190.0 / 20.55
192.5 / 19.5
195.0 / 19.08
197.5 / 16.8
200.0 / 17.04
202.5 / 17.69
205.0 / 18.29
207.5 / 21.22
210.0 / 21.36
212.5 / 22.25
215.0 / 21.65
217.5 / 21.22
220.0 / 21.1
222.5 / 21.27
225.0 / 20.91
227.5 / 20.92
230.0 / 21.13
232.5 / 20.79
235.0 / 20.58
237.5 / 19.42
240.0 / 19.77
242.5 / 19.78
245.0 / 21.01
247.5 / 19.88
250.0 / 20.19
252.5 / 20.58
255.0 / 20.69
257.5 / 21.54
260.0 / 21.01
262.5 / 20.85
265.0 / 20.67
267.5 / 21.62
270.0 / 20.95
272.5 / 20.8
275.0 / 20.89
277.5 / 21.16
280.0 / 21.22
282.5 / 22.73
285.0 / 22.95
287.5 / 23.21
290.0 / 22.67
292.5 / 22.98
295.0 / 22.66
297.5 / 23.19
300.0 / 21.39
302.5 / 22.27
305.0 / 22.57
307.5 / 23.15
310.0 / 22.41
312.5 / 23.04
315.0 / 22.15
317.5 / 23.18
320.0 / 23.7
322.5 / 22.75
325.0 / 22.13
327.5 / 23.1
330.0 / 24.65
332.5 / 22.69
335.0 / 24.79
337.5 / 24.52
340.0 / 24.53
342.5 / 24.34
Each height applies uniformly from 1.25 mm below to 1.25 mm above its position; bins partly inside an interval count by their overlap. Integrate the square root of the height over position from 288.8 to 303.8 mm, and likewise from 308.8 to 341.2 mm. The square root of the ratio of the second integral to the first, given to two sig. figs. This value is 1.5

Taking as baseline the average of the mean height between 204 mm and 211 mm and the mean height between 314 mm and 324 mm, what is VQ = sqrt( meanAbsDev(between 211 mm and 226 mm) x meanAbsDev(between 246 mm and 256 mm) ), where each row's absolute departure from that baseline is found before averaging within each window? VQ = 0.75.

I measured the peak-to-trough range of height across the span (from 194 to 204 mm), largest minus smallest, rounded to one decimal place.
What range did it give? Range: 2.3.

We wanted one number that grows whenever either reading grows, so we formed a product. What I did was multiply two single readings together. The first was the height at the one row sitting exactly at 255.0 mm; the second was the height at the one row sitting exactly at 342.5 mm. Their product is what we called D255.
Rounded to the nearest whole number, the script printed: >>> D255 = 504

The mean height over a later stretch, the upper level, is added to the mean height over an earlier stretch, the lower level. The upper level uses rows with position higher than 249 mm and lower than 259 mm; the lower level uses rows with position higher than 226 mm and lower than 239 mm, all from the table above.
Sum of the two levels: 41.3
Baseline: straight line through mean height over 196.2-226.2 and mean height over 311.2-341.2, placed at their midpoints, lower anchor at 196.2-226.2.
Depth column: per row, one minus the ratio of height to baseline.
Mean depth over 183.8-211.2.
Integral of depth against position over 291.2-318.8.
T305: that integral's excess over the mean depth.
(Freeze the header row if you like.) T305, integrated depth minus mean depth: 0.2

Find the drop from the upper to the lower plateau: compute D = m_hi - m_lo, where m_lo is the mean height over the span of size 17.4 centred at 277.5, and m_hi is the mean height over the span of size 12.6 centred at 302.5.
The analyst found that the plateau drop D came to 1.0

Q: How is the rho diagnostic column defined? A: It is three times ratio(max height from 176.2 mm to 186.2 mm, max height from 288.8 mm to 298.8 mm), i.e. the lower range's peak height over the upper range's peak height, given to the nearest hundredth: 3.30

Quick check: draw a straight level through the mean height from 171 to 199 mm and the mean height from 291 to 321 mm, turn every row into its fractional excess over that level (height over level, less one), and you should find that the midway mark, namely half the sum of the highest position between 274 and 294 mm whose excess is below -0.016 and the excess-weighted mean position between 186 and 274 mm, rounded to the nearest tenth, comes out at 252.7 mm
